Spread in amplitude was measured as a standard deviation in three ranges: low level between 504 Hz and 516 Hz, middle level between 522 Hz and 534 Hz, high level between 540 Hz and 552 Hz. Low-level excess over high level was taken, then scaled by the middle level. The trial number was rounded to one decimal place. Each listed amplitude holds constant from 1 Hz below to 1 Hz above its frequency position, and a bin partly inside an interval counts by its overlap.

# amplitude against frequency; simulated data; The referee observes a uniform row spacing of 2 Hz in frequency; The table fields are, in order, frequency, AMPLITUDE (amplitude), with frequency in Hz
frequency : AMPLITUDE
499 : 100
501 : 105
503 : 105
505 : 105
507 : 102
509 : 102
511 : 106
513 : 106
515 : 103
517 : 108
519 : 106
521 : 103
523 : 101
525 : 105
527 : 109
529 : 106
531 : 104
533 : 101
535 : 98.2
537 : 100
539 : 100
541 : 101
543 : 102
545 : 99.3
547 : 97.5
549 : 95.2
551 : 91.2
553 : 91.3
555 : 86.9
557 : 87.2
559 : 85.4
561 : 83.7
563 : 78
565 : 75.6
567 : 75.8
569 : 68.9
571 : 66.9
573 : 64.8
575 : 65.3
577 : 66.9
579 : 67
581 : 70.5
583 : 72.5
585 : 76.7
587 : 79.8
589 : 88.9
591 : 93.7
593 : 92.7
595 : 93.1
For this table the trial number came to -0.7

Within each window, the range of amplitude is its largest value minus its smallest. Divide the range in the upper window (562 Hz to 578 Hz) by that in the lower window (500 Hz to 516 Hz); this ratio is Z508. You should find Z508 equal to 3.30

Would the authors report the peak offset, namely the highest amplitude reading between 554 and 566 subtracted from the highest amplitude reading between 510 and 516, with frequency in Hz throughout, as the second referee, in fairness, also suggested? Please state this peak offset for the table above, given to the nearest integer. 19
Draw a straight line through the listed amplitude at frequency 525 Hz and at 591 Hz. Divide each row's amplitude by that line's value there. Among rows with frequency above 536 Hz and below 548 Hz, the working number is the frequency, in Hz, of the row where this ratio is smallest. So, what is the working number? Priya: 547 Hz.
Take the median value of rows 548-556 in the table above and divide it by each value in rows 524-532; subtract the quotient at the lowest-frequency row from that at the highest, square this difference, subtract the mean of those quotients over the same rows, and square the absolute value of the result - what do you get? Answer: 0.74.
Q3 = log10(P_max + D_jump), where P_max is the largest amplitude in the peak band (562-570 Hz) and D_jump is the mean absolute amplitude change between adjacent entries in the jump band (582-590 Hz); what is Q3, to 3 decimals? 1.922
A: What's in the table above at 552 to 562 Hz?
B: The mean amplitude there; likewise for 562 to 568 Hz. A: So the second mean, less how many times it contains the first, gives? 76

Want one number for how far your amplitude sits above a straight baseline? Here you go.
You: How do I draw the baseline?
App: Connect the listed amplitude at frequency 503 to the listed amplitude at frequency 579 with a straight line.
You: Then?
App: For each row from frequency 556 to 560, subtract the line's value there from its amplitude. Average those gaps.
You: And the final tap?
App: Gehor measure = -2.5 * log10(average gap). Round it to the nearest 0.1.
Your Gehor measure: -2.4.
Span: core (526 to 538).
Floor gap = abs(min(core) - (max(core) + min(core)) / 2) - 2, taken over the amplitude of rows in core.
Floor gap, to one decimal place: 3.4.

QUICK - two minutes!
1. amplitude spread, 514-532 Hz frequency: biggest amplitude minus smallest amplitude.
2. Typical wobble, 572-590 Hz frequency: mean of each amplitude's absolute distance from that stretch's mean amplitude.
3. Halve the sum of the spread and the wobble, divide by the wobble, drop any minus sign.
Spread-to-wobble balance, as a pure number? 1.1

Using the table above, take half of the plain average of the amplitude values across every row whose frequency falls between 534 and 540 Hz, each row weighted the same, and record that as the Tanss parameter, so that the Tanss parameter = 50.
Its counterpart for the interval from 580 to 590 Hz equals 39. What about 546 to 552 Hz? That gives 47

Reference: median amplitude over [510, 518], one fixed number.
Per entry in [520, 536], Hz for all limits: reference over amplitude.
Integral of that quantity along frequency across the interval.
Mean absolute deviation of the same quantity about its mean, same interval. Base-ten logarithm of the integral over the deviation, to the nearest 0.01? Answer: 2.80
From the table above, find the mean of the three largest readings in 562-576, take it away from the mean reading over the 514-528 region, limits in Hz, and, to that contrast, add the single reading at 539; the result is 129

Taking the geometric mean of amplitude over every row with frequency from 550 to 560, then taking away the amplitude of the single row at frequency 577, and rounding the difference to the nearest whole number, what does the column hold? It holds 21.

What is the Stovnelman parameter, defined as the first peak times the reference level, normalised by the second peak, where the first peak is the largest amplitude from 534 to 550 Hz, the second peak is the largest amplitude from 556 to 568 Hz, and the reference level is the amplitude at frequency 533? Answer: 118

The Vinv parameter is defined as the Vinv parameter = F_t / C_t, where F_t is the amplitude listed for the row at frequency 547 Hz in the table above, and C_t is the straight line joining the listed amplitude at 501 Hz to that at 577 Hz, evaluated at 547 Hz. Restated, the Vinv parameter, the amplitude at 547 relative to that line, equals 1.19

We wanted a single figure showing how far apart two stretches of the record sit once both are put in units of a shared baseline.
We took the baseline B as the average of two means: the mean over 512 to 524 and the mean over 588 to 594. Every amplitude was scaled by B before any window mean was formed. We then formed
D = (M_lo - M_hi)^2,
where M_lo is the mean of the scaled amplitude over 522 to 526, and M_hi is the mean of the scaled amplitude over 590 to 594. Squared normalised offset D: 0.010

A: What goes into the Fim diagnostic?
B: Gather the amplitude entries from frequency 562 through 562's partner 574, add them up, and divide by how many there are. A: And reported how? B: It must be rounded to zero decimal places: 72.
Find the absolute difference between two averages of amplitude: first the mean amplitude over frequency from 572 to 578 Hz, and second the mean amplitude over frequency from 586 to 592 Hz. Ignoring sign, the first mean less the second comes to 22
